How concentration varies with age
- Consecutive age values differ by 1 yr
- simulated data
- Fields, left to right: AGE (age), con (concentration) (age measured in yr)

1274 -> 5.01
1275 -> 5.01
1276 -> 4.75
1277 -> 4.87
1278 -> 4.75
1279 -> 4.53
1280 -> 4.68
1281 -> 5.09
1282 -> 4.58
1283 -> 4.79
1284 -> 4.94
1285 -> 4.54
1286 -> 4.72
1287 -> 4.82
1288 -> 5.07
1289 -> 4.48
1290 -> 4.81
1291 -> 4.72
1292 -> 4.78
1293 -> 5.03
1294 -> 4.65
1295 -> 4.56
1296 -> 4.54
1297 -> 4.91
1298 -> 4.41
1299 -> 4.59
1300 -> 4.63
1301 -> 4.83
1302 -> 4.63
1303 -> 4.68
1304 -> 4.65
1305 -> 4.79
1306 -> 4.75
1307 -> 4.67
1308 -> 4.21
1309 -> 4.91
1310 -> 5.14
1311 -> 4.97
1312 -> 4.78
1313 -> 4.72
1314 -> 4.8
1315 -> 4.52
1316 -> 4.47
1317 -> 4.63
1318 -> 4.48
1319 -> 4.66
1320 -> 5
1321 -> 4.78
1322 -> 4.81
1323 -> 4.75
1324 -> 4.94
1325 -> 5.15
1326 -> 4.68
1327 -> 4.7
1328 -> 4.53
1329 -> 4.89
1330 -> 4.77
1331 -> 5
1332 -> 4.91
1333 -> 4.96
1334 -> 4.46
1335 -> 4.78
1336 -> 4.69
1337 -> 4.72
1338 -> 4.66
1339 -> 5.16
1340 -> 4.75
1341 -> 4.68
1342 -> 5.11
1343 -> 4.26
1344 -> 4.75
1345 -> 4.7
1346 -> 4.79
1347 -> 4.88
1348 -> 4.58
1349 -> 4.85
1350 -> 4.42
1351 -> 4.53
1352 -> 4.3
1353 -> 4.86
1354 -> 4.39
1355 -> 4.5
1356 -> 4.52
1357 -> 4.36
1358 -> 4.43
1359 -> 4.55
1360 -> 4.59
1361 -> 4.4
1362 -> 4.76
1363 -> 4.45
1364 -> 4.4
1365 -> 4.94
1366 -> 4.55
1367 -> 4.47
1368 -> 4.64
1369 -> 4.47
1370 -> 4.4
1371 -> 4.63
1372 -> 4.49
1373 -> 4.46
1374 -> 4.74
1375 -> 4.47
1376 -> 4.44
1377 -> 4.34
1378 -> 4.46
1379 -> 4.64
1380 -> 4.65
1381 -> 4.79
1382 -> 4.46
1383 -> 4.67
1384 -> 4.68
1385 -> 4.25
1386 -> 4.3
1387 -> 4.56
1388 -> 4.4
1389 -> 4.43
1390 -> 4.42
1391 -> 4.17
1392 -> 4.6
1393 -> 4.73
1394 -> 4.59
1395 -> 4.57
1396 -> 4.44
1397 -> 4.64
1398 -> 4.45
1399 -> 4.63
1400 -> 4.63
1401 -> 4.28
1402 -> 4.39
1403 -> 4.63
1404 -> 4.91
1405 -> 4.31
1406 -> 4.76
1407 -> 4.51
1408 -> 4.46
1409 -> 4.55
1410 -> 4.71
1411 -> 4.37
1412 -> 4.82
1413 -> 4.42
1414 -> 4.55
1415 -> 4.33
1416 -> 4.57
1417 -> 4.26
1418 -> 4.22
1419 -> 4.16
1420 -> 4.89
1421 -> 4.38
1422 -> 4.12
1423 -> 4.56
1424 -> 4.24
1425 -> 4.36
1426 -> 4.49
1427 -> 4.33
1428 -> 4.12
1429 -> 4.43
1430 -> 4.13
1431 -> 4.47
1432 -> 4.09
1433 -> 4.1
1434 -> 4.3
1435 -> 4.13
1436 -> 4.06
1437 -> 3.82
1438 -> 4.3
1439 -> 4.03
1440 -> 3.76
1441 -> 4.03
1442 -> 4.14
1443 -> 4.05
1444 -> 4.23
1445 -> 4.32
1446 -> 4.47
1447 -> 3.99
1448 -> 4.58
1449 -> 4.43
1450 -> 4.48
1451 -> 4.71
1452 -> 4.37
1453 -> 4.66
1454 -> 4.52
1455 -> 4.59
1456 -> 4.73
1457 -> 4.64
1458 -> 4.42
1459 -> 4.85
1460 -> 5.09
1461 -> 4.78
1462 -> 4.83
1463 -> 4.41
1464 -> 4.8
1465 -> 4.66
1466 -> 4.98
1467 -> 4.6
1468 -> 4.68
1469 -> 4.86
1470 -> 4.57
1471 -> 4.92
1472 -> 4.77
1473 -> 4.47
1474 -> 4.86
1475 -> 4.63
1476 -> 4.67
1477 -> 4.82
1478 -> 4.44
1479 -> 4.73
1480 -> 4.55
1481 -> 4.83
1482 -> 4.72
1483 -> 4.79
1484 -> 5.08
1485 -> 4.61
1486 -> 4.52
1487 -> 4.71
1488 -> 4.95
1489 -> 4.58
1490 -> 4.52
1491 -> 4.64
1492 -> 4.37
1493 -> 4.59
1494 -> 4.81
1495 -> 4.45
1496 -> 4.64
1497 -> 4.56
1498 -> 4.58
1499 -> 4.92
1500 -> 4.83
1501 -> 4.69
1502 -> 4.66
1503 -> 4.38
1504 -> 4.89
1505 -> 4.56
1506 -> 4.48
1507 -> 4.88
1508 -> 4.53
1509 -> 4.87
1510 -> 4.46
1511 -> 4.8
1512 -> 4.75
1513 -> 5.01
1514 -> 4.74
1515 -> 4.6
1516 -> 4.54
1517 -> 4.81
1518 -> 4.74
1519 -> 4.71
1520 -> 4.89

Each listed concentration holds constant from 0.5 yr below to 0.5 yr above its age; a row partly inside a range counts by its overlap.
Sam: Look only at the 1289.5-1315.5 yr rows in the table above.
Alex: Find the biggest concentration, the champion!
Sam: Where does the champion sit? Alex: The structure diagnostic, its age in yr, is 1310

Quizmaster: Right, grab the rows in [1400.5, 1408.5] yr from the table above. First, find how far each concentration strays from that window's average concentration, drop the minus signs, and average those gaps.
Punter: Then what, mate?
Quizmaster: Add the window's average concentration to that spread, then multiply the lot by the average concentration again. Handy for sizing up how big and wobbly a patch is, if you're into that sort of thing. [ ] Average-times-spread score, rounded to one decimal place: 21.3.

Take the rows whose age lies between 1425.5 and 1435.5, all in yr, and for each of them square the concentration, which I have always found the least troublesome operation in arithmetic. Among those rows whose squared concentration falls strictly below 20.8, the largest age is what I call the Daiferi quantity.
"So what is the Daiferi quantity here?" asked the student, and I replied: 1435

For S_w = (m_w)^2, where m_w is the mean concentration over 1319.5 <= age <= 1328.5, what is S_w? 23.2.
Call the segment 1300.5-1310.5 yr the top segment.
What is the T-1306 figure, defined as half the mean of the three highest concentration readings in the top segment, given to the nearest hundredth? 2.48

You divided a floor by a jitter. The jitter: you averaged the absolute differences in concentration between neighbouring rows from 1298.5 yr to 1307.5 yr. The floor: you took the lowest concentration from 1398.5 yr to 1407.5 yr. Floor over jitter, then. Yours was 44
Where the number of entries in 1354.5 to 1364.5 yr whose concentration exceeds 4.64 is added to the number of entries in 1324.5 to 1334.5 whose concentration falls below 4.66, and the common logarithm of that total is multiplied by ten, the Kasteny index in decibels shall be 4.8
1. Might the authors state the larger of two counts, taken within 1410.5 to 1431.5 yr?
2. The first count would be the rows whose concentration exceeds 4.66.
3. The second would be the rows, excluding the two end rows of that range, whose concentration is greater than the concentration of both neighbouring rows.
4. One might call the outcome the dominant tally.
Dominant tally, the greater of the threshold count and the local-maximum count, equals 7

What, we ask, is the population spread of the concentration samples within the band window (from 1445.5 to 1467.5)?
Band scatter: 0.230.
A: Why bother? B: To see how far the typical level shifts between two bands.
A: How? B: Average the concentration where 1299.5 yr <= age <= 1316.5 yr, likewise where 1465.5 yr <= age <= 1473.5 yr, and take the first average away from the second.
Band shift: 0.02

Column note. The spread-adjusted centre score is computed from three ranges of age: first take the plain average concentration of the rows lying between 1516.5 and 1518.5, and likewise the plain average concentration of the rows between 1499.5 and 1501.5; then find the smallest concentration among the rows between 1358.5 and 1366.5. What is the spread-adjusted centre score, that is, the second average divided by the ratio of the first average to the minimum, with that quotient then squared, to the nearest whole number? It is 19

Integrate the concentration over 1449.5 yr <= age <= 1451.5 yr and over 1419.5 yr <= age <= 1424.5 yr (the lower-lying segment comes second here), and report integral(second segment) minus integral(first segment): 13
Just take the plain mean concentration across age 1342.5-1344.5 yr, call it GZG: 4.5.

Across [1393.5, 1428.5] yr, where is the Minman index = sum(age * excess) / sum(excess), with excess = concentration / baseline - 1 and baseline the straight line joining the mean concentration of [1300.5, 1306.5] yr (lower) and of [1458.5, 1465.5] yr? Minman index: 1414.1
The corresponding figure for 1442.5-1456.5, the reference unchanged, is 1447.6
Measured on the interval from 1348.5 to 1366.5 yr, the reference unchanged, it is 1357.2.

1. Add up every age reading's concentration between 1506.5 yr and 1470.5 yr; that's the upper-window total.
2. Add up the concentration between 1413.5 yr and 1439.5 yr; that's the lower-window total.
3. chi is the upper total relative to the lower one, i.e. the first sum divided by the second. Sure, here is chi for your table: 1.51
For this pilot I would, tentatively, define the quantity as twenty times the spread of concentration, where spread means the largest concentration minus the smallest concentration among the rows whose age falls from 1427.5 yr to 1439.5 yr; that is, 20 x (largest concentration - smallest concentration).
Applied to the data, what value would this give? 13.0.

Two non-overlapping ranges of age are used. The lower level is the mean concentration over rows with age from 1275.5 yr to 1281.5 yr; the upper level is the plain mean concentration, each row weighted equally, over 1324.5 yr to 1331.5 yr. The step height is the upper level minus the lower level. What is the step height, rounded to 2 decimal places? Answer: 0.04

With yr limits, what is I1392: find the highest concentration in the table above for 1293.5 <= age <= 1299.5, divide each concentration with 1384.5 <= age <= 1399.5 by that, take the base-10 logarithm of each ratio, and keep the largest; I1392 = -0.016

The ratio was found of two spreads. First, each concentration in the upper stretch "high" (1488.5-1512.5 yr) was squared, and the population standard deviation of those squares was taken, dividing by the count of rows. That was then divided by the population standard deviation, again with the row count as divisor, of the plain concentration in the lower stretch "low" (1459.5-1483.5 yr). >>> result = 9.2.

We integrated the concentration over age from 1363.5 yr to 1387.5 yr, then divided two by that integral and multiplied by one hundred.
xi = 1.8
